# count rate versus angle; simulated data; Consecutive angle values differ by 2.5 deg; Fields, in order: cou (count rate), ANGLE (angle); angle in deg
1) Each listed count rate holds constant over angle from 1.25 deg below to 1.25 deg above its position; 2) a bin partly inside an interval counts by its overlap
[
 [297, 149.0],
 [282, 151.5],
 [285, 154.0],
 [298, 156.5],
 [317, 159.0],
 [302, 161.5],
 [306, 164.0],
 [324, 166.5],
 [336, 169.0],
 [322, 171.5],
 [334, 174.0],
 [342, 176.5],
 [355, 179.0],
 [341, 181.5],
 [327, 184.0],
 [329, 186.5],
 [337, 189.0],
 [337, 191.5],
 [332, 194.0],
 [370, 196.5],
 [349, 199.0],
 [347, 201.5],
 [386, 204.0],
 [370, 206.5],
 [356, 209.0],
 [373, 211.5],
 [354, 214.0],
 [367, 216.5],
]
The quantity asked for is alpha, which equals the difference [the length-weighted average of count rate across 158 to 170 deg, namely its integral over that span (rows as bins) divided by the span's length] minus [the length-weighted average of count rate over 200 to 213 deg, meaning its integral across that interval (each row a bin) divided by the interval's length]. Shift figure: -49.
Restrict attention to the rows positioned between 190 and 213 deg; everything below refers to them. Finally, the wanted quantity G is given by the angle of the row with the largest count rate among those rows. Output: 204.0 deg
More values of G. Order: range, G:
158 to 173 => 169.0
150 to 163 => 159.0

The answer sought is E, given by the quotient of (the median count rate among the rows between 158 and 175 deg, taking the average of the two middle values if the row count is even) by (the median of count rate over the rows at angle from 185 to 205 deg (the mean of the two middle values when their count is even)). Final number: 0.94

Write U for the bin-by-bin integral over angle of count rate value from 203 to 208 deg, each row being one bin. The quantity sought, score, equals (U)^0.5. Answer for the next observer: 43.4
